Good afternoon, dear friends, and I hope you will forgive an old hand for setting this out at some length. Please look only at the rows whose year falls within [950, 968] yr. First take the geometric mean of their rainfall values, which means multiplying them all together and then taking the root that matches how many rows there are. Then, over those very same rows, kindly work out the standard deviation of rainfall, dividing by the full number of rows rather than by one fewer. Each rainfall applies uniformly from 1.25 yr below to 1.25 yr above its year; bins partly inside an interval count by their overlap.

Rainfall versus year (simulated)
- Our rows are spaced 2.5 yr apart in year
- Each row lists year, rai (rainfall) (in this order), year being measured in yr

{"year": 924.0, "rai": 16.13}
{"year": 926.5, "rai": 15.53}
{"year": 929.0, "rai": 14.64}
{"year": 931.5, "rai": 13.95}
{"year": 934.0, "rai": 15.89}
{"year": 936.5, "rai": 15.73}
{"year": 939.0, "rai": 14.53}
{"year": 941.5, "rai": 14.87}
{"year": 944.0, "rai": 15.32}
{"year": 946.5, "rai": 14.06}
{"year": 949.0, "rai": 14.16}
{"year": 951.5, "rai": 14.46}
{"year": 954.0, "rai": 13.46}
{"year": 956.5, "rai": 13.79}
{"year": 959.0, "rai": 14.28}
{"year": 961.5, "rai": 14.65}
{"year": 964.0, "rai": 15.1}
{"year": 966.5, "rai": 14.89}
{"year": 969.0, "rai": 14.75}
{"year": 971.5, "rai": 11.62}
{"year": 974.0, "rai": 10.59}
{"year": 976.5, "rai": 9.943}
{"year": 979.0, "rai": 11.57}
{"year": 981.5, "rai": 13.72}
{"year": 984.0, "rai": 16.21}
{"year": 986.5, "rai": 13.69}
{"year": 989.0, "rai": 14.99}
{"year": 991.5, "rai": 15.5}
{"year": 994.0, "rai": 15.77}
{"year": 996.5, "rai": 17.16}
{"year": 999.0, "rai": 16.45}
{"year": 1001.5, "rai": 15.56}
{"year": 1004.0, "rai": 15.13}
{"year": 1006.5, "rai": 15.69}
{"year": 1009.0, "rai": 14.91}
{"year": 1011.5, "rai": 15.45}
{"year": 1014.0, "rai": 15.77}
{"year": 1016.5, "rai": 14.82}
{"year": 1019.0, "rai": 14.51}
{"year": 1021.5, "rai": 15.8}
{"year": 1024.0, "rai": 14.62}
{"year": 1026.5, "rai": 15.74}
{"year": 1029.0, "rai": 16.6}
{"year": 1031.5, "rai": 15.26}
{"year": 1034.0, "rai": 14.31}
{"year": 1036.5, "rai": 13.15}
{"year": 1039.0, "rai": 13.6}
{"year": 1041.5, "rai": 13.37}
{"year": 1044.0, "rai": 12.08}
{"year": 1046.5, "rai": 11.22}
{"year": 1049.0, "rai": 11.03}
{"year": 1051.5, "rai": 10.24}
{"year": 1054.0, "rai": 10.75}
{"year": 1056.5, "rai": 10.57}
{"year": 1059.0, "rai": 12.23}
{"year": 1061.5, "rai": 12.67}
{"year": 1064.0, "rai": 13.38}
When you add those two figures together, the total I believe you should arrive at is 14.9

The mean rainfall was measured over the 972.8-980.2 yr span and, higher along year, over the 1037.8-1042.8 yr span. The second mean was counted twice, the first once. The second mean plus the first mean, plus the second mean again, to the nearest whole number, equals 38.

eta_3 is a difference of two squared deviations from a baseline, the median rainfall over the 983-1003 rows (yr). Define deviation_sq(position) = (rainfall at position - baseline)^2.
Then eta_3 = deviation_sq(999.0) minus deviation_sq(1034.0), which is -1.2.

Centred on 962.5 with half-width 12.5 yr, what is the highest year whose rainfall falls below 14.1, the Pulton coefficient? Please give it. 974.0 yr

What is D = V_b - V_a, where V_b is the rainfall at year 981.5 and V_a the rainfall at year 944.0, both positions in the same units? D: -1.6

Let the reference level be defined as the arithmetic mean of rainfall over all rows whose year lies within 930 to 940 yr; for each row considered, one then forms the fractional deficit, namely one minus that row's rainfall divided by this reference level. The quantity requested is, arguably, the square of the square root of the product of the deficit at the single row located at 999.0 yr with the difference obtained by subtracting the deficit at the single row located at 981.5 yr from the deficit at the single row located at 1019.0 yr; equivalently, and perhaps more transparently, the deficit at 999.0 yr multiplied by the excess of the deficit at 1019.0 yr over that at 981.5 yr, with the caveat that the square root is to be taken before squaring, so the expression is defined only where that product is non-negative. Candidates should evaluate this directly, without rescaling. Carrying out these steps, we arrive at 0.0050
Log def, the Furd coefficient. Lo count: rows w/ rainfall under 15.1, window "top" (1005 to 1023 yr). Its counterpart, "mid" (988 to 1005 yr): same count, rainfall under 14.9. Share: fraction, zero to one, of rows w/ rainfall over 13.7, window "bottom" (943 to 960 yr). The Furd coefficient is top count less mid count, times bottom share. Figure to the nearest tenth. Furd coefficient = 2.6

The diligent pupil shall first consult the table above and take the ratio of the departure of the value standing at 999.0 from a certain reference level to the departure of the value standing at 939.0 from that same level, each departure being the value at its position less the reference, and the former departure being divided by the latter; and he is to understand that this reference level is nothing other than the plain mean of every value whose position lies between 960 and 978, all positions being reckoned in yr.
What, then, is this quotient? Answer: 2.3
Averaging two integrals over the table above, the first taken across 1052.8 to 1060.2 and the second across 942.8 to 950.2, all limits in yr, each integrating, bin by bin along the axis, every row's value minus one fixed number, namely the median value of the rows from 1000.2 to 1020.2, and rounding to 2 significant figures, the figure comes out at -18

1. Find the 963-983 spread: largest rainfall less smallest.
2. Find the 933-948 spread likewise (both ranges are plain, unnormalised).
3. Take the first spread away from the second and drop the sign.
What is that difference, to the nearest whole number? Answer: 3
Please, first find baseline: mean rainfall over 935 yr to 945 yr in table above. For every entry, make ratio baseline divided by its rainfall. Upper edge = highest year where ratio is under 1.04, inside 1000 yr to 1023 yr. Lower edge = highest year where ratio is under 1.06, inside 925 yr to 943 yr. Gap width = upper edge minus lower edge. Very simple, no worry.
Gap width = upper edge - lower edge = 80.0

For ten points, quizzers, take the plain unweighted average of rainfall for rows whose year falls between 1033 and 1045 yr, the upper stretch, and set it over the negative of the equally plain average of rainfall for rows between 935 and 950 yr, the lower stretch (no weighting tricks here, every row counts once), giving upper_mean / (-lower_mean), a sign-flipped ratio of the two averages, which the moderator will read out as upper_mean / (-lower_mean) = -0.90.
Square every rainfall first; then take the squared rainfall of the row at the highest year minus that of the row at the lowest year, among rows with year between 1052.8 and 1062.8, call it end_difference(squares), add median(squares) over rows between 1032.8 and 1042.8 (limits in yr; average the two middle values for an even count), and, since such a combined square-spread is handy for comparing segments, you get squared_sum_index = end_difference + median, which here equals 227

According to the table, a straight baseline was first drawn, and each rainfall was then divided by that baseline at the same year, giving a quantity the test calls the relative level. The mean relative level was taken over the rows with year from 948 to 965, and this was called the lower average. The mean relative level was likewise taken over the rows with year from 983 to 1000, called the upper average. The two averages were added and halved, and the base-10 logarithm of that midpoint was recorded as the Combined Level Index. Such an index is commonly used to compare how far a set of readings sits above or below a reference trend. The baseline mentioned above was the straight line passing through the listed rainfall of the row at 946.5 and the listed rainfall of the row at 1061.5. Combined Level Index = 0.038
